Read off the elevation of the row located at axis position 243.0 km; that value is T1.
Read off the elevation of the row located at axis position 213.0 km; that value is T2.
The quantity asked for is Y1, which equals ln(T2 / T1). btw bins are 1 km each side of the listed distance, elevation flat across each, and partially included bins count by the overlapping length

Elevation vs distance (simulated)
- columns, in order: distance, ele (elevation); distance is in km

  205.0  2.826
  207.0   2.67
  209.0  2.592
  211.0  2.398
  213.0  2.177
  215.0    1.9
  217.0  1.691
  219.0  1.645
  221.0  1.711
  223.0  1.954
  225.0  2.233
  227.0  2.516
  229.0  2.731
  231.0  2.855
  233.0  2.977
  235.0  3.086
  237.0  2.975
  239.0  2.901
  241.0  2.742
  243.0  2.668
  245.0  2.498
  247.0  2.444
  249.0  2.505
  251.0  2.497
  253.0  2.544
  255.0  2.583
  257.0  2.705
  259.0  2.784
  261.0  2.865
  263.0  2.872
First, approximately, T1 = 2.668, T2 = 2.177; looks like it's -0.20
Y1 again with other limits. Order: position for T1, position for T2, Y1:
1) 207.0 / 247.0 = -0.09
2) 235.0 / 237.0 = -0.04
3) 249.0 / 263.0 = 0.14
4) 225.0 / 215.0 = -0.16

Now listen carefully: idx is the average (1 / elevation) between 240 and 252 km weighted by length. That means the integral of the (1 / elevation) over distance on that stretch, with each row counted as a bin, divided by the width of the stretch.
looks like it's 0.391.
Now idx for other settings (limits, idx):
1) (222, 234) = 0.402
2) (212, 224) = 0.547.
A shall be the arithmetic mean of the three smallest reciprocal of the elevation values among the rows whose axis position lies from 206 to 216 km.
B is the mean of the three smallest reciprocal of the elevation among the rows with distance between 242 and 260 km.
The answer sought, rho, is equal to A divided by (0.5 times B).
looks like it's 2.1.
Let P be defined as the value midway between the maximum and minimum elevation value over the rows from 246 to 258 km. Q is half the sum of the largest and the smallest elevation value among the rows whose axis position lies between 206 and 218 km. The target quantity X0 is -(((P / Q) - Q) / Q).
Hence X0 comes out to 0.5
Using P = 2.57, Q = 2.2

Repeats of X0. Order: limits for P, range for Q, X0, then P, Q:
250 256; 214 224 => 0.2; 2.54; 1.8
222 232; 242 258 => 0.6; 2.40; 2.6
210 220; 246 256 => 0.7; 2.02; 2.5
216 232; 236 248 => 0.7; 2.25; 2.7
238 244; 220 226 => 0.3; 2.78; 2.0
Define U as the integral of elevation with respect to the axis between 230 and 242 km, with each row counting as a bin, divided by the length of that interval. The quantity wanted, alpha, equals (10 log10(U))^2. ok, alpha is 21.7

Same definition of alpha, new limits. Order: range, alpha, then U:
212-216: 9.6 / 2.04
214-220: 5.9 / 1.75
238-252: 17.3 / 2.61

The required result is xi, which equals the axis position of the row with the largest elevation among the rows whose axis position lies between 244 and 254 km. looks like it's 253.0 km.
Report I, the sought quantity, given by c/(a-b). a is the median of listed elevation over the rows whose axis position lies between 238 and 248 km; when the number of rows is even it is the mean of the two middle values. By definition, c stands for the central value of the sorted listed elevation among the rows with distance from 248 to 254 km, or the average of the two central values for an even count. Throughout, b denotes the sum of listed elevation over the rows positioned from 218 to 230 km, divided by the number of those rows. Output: 5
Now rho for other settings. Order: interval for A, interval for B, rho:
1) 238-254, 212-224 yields 1.4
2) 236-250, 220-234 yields 2.0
